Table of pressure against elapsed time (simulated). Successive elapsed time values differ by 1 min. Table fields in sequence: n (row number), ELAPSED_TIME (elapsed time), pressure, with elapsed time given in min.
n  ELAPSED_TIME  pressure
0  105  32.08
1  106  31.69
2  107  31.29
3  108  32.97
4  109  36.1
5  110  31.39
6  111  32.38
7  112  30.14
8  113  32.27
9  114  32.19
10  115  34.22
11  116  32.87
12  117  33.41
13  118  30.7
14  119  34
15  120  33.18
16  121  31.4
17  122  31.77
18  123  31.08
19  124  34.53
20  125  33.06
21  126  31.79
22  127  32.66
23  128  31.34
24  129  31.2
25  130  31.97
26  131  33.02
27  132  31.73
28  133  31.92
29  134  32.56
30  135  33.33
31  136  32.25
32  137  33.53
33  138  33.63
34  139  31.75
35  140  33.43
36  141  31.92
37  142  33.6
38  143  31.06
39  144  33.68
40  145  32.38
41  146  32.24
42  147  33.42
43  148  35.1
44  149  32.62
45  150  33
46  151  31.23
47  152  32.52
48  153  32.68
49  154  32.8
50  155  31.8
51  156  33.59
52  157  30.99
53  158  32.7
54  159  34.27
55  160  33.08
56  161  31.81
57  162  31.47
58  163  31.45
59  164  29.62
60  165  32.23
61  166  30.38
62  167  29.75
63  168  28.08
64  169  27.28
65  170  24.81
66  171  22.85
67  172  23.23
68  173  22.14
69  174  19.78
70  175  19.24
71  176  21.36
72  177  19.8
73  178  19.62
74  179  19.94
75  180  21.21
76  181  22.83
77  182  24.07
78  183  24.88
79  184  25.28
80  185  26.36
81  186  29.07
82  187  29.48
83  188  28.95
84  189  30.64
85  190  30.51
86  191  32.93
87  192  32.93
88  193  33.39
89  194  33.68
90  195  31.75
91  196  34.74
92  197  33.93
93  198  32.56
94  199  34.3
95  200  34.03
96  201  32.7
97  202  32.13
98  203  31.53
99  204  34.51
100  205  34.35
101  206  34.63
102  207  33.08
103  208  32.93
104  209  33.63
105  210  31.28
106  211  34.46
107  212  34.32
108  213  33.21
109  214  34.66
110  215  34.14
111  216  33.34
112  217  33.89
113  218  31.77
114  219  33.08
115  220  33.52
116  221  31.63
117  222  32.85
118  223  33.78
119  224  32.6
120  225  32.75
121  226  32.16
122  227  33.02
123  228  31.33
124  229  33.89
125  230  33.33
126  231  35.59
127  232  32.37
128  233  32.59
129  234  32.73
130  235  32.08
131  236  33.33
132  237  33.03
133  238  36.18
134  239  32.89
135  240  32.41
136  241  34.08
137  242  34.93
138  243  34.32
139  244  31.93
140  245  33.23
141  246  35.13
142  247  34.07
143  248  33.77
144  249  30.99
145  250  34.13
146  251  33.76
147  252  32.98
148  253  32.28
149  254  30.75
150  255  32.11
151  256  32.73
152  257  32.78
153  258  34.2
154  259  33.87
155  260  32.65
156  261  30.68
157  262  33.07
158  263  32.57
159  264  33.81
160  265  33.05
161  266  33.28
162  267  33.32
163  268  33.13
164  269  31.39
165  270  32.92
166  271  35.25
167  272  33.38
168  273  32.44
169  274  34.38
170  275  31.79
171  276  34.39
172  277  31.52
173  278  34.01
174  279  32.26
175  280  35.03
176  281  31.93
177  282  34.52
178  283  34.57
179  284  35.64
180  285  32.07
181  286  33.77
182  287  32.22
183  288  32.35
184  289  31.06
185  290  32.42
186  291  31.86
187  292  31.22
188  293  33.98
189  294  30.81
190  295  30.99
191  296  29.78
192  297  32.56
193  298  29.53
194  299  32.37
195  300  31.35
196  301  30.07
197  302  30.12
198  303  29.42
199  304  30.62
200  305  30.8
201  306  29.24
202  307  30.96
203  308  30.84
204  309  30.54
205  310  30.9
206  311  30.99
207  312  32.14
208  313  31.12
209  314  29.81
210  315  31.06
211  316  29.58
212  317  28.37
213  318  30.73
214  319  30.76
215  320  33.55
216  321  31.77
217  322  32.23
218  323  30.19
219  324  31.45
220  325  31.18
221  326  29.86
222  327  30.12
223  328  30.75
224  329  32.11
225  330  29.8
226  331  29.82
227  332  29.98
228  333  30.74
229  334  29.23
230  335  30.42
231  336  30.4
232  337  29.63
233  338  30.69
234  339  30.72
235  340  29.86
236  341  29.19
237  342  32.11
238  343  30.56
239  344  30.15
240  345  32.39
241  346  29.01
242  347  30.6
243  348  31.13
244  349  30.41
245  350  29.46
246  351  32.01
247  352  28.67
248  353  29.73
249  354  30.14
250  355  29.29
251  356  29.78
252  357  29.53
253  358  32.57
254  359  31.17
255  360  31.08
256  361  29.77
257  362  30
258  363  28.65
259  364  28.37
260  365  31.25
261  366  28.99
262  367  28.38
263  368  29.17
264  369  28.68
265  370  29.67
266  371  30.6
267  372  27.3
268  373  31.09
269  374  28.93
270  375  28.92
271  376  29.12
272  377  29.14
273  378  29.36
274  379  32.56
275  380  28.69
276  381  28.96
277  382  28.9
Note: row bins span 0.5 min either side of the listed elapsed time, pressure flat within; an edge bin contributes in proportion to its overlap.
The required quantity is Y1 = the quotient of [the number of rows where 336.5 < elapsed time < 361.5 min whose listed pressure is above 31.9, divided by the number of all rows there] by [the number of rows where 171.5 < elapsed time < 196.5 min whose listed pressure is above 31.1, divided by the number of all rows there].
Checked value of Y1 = 0.7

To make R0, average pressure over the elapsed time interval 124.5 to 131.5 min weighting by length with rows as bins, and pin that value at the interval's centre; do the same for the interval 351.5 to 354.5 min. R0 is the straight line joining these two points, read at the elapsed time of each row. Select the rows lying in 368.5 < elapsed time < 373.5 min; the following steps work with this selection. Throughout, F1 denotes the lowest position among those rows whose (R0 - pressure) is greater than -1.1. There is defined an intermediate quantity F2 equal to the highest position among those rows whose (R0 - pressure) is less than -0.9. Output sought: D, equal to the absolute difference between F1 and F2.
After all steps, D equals 4 min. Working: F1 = 369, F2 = 373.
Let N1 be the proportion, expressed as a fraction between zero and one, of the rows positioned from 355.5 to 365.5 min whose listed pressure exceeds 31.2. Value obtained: 0.20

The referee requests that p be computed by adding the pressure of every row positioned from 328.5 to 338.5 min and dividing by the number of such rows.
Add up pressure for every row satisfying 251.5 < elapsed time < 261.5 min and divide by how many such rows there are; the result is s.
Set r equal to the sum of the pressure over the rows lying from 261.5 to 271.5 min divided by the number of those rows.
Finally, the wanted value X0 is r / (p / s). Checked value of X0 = 36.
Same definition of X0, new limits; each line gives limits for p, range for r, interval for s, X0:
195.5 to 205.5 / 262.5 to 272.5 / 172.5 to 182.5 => 21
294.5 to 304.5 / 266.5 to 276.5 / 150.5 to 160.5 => 35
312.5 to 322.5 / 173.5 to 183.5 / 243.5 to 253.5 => 23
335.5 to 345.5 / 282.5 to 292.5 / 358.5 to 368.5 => 32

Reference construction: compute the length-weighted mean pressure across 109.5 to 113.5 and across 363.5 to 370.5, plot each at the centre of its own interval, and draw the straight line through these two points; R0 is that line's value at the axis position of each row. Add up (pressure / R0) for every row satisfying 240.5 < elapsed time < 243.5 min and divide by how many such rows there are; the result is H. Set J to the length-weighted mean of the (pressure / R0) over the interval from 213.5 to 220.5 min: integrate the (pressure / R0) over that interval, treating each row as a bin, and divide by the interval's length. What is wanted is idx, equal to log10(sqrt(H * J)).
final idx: 0.047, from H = 1.13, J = 1.09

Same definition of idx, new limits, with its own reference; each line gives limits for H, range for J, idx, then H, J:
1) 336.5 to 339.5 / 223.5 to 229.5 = 0.021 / 1.03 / 1.07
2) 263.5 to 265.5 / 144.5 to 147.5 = 0.032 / 1.11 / 1.05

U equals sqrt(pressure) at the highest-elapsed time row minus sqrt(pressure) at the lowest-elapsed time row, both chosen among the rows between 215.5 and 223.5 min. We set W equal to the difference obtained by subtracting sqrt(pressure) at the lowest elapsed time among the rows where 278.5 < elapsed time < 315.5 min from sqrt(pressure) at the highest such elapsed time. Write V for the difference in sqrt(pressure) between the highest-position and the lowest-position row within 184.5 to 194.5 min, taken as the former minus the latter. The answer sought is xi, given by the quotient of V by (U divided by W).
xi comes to -1.88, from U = 0.0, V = 0.67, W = -0.11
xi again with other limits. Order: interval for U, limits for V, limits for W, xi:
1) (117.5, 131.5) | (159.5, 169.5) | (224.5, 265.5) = -0.07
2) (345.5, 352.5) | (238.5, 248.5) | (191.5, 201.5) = 0.05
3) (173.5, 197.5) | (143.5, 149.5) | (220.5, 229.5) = -0.01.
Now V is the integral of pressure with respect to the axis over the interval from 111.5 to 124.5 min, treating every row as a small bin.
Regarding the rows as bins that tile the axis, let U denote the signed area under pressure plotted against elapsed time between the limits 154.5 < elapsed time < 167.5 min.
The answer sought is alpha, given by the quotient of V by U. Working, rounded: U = 413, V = 422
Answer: 1.021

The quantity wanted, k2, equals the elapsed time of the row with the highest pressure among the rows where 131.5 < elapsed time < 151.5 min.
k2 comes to 148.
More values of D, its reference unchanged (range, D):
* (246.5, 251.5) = 2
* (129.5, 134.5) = 1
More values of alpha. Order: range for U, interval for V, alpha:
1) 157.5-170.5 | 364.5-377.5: 0.960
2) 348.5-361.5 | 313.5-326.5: 1.018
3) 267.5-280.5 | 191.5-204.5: 1.001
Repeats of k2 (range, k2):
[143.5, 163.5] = 148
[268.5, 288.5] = 284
